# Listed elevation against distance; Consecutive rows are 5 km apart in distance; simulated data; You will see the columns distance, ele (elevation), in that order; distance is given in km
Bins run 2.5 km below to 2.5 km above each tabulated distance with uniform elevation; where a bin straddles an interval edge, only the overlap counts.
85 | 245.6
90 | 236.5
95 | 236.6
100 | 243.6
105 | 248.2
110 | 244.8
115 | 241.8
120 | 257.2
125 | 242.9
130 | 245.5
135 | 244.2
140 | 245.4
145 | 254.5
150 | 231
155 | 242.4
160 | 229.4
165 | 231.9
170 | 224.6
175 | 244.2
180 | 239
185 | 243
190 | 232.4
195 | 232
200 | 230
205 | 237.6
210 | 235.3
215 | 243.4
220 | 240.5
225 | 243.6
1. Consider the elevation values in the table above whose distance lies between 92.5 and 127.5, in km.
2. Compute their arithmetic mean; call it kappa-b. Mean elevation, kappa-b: 245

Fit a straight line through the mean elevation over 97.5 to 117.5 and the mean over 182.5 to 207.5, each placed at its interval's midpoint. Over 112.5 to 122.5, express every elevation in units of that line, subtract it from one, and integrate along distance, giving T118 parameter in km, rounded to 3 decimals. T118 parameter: -0.247 km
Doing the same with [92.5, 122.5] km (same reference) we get -0.097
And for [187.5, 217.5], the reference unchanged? -0.123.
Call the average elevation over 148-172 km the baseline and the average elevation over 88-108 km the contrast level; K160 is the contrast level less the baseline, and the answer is 9.4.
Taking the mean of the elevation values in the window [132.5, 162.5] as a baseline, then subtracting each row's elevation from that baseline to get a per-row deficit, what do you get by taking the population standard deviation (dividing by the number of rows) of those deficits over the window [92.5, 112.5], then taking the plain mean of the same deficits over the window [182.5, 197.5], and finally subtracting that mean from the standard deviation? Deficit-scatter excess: -1.1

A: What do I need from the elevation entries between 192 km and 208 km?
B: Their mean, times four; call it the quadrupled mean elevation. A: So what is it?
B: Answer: 933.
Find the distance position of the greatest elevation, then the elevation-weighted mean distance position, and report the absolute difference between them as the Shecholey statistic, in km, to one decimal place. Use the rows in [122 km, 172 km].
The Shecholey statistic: 2.1 km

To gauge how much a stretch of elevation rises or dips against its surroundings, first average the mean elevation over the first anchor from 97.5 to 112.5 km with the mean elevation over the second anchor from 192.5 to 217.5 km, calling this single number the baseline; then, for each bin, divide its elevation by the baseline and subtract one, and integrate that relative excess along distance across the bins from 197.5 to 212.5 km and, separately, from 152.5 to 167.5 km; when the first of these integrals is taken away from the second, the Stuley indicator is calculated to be 0.0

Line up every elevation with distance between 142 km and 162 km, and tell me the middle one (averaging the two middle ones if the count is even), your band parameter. 237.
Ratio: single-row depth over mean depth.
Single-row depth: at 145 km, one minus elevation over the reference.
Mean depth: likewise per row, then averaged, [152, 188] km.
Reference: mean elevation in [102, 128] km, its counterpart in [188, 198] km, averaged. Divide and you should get -4.6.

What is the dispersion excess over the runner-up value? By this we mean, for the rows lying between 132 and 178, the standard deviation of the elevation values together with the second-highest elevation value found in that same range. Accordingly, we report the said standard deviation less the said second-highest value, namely -236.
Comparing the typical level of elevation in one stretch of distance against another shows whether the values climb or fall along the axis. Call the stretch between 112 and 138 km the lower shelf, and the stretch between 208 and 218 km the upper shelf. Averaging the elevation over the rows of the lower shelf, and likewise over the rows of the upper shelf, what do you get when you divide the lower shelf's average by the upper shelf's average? 1.03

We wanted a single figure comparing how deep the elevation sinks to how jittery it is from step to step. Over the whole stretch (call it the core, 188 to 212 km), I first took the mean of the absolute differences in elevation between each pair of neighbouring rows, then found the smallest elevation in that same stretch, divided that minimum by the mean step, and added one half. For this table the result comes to 75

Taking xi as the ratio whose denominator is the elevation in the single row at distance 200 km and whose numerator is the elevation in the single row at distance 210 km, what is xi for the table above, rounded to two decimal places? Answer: 1.02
